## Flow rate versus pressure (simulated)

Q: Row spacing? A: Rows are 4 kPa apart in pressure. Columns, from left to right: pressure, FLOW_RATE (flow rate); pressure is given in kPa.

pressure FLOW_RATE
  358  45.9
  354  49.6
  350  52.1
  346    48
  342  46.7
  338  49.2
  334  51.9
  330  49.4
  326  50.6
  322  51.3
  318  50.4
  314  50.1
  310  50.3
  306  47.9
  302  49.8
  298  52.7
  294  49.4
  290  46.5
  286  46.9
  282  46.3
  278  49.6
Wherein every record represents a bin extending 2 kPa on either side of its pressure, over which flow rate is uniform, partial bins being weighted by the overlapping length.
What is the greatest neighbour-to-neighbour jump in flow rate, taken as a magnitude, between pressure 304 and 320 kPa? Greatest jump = 2.4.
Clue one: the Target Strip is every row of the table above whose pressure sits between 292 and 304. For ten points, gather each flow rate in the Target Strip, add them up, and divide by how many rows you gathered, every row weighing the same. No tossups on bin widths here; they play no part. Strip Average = 50.6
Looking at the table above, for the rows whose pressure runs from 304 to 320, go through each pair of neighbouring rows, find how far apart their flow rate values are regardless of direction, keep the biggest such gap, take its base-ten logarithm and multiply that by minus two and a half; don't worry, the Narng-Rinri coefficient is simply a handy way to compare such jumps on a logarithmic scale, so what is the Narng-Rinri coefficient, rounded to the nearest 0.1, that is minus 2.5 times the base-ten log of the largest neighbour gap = -1.0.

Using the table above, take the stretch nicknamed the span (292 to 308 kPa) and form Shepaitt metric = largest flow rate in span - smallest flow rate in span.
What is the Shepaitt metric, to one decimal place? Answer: 4.8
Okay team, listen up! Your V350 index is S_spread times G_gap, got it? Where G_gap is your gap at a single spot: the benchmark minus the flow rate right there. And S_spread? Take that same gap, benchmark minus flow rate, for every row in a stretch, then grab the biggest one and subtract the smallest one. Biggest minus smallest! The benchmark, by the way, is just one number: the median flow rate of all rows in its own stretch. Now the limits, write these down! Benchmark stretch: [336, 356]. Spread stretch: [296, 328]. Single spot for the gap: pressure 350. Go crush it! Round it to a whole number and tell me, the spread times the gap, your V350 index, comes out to -14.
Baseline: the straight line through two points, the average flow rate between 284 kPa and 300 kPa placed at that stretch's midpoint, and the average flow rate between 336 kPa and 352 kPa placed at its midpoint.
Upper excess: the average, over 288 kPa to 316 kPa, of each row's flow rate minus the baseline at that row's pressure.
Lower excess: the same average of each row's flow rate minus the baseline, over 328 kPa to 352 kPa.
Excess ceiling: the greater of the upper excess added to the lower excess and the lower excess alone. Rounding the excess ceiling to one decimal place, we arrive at 1.2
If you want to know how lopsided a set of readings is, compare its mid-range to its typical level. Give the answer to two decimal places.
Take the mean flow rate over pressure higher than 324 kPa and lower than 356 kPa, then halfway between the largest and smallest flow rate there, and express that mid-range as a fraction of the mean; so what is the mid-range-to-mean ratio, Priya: 0.99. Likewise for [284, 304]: 1.01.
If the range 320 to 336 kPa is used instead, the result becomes 1.00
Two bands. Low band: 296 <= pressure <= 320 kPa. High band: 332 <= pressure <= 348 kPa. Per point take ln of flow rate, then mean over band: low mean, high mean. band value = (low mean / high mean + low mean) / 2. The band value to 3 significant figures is 2.46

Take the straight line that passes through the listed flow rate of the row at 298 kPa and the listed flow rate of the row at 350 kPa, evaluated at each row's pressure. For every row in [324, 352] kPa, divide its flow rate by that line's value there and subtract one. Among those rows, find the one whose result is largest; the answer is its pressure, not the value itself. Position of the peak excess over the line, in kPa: 350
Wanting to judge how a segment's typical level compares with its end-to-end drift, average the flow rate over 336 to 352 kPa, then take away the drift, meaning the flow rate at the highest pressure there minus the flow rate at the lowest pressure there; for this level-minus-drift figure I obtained 46.1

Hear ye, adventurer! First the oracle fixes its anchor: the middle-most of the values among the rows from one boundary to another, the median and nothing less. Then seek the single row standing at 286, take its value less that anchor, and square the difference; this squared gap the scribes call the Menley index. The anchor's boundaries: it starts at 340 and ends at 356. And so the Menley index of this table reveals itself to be 3.6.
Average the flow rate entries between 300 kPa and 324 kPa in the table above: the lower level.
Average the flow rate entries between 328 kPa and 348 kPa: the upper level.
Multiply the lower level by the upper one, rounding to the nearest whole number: 2450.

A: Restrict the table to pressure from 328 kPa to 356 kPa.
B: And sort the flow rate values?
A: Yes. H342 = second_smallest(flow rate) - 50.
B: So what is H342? -2.0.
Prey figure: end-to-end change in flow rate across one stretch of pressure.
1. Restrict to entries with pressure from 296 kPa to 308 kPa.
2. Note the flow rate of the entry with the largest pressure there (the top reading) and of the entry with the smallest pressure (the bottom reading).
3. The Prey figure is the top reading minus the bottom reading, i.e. -4.8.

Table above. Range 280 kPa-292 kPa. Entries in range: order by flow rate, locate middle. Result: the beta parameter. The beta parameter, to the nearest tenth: 46.5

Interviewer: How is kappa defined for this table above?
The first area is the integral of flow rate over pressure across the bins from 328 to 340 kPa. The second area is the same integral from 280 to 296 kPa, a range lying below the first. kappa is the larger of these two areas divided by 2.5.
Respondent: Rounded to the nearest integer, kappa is 303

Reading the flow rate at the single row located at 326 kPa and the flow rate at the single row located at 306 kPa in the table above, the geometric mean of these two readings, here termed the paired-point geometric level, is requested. 49.2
